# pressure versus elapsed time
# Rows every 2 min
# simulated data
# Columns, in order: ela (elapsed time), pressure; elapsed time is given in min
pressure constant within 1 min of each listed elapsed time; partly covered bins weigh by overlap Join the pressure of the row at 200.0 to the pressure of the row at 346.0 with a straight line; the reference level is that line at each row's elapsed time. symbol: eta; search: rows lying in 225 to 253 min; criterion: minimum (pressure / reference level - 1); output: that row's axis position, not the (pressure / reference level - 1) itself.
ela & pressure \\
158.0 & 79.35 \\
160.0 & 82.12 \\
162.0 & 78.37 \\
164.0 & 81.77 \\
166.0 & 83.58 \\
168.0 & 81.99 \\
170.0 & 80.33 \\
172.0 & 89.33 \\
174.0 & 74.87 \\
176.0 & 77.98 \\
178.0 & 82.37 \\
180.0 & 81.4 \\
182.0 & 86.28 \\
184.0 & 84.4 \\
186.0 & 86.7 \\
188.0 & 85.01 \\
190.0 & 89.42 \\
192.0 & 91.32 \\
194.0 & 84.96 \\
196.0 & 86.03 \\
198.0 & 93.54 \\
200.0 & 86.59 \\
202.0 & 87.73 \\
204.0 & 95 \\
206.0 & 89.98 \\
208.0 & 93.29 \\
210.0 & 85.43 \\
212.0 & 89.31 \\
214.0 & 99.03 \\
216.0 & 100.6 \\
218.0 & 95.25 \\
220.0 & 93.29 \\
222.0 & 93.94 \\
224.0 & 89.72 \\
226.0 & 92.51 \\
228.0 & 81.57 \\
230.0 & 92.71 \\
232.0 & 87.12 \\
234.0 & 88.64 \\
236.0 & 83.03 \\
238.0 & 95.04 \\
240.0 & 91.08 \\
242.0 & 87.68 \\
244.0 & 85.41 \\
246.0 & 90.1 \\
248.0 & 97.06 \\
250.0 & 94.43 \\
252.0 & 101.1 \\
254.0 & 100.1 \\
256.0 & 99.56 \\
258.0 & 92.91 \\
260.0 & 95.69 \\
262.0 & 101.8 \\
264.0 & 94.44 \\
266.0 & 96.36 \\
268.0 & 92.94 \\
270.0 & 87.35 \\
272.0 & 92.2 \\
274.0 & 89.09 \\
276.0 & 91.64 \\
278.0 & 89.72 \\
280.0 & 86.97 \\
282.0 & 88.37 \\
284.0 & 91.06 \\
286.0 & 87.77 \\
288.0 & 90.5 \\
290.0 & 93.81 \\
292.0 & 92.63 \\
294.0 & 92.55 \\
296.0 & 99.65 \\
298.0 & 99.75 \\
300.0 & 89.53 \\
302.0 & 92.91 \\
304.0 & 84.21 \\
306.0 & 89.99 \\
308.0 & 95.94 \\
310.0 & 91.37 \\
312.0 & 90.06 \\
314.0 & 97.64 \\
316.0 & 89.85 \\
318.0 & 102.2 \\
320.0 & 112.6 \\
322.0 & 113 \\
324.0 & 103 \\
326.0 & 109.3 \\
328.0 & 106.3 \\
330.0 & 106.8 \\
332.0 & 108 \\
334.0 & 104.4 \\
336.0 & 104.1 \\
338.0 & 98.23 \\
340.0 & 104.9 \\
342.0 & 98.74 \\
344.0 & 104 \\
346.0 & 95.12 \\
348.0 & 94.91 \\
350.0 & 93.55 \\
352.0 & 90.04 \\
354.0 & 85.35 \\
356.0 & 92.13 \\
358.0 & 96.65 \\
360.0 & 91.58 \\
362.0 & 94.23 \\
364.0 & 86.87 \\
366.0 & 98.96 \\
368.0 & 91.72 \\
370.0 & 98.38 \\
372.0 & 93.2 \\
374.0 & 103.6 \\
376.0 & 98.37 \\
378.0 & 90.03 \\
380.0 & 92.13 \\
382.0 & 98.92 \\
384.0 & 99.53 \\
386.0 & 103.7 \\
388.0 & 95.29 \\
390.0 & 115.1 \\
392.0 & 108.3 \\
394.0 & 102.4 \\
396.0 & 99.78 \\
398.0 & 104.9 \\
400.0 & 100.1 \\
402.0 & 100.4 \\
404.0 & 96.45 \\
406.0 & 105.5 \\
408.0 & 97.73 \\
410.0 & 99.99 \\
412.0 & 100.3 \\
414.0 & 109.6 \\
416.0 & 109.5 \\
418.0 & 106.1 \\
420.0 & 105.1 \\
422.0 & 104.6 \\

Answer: 228.0 min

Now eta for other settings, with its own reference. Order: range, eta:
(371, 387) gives 378.0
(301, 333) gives 304.0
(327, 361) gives 354.0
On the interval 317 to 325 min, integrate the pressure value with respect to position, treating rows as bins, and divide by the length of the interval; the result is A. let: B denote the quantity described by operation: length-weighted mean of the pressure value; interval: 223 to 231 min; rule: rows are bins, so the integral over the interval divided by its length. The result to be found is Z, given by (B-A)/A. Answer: -0.17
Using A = 108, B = 89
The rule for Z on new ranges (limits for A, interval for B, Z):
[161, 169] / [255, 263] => 0.20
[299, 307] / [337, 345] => 0.14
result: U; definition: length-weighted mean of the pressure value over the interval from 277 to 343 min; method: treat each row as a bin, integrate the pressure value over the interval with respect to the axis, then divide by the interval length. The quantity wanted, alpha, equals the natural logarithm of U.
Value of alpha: 4.576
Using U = 97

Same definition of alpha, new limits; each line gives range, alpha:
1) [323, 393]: 4.592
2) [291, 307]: 4.529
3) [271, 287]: 4.495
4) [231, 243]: 4.486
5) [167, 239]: 4.480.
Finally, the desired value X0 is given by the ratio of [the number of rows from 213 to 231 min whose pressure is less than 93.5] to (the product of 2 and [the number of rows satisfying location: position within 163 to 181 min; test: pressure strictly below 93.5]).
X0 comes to 0.28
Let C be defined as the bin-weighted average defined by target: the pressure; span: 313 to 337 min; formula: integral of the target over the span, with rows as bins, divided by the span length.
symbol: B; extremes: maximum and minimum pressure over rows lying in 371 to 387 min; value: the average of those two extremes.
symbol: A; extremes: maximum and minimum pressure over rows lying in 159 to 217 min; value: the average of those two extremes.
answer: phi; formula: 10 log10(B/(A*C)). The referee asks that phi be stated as -19.8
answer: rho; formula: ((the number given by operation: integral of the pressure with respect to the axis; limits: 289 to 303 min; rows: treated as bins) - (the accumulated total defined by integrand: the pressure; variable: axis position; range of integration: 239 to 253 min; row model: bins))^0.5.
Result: 5.3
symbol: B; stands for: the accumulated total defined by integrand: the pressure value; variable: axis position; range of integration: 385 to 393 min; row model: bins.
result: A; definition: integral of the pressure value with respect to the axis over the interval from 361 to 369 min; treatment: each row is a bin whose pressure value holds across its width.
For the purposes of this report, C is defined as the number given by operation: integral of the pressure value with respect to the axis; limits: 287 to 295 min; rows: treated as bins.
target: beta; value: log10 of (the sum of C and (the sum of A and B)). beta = 3.367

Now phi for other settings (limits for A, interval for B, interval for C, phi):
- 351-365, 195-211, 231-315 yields -19.7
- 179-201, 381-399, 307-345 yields -19.3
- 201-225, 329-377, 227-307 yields -19.5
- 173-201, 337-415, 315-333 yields -19.5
